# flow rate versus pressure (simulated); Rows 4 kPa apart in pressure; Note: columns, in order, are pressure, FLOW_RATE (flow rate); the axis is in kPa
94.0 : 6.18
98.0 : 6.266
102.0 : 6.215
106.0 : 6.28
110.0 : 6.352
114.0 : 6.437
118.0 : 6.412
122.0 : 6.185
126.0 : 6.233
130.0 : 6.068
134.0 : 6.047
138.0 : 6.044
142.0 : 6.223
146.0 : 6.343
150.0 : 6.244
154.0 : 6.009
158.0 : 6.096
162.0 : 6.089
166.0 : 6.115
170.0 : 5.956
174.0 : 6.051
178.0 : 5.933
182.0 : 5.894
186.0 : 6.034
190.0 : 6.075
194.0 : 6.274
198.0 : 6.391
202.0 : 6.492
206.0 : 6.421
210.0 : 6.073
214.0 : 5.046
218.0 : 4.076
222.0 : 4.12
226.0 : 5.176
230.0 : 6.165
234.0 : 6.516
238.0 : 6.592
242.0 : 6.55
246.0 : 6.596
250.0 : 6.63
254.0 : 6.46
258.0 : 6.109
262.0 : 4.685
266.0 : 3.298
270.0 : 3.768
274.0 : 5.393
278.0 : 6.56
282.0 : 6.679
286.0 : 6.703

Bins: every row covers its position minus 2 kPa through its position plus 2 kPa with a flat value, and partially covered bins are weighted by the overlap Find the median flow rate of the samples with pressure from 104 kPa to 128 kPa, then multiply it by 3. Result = 18.9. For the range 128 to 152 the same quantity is 18.4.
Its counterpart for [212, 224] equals 12.4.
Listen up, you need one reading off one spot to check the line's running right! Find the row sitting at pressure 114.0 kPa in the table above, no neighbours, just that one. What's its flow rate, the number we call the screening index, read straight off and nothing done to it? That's 6.437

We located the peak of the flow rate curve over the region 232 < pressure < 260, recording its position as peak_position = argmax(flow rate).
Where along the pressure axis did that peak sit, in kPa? 250.0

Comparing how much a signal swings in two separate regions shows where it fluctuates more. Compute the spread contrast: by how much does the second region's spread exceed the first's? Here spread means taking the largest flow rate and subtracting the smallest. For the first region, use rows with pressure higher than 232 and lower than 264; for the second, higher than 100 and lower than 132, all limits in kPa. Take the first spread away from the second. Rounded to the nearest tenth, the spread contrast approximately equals -1.6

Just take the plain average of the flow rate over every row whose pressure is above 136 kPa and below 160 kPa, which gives 6.16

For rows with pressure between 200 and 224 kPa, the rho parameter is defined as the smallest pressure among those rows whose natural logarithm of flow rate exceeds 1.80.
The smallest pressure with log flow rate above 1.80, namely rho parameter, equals 202.0 kPa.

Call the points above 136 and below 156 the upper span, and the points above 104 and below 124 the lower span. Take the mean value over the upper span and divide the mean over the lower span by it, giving 1.03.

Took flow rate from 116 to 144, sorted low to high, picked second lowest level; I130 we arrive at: 6.047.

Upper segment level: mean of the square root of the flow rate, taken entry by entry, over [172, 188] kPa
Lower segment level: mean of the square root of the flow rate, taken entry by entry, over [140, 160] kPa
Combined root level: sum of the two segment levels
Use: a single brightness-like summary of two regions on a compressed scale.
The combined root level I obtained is 4.93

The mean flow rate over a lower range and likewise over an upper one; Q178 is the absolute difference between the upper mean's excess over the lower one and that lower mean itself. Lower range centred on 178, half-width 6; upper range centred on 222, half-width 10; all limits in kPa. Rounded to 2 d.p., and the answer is 7.00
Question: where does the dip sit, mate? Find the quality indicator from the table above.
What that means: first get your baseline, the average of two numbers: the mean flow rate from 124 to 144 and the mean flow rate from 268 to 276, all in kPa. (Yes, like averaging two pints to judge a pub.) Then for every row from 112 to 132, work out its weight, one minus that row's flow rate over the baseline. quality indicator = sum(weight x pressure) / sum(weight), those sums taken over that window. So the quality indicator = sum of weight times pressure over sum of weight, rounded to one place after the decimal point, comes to 121.2 kPa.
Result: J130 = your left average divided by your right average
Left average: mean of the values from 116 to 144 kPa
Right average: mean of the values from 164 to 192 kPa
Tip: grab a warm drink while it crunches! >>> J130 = 1.03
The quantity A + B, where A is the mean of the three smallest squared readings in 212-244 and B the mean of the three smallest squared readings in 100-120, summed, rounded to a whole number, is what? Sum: 59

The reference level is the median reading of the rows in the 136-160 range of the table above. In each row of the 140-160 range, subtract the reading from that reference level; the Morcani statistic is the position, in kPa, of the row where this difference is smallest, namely 146.0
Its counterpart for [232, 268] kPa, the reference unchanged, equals 250.0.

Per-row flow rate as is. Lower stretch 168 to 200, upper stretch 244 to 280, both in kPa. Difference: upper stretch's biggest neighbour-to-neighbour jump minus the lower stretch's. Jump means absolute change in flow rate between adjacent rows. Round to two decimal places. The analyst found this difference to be 1.43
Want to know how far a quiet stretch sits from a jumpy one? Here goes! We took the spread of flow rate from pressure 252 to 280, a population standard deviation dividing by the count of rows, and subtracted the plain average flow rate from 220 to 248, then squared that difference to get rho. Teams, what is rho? 23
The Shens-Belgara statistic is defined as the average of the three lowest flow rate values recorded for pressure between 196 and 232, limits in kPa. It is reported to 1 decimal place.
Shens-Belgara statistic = 4.4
